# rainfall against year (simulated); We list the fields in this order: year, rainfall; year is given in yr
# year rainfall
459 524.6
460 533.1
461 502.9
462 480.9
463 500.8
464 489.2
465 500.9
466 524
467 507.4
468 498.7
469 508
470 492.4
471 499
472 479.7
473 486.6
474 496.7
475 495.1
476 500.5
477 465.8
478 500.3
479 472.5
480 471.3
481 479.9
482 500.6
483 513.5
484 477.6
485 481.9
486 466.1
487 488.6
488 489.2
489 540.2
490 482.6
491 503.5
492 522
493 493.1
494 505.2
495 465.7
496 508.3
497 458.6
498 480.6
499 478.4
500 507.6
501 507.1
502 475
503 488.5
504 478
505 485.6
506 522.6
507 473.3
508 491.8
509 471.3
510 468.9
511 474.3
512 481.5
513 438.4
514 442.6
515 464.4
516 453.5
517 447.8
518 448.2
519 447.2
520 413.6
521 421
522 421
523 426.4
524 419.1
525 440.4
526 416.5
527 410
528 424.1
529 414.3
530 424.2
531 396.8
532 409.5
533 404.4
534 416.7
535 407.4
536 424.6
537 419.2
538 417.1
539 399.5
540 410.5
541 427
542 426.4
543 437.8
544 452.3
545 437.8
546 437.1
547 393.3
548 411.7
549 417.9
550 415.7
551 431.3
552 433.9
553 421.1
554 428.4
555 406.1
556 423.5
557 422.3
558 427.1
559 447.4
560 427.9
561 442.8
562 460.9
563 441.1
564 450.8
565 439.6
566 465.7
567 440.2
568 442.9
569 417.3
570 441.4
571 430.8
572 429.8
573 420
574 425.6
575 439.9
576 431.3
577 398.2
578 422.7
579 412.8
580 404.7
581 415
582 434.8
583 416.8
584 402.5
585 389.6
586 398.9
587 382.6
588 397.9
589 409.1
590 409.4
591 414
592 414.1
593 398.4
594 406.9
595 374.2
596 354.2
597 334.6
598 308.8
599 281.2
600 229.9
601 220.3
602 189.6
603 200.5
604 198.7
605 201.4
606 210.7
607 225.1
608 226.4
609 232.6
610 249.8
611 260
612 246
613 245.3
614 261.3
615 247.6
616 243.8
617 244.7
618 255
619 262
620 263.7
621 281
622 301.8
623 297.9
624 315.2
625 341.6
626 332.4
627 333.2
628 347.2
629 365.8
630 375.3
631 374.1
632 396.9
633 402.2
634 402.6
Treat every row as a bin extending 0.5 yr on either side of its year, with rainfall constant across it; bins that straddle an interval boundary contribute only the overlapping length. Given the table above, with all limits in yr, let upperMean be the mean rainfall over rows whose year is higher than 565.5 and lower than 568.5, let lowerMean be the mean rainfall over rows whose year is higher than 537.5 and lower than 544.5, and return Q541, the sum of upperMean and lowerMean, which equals 874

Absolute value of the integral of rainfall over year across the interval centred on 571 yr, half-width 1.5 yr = 1302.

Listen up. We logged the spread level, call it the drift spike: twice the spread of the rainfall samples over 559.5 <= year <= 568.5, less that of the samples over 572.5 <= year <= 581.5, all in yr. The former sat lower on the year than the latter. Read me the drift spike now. 10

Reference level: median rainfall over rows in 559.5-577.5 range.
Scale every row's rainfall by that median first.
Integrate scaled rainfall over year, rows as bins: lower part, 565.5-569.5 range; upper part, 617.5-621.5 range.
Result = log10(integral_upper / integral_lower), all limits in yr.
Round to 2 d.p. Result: -0.22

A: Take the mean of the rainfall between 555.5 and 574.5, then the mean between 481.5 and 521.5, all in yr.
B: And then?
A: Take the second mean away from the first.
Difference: -42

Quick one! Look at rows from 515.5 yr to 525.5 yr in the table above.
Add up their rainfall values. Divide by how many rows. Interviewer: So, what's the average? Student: 434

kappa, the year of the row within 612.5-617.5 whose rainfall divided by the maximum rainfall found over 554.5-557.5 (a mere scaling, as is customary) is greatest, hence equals 614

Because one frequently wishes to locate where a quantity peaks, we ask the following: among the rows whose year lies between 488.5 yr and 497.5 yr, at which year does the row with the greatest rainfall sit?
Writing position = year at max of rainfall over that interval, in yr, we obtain 489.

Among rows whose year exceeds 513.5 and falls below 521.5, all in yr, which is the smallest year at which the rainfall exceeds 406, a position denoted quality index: 514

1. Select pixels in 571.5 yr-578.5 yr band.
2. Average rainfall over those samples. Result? 424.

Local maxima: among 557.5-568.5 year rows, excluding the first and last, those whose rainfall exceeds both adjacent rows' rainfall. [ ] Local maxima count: 4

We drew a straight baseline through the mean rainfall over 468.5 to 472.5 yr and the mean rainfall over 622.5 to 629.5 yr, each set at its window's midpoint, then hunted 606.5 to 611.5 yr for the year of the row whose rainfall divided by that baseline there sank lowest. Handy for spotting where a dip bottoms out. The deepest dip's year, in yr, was 607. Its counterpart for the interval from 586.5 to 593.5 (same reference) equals 587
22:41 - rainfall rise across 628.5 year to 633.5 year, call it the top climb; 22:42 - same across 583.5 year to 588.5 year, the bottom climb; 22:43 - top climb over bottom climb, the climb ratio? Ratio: -7.9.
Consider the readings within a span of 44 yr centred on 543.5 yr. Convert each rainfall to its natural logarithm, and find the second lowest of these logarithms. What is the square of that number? 35.8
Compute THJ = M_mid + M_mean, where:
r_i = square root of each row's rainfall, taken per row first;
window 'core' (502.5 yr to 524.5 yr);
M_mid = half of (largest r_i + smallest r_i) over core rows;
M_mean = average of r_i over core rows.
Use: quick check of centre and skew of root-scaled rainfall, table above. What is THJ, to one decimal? 43.0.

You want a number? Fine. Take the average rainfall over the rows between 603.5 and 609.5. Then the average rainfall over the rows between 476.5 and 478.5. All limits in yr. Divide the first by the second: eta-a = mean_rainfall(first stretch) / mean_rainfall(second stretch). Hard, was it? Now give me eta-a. 0.45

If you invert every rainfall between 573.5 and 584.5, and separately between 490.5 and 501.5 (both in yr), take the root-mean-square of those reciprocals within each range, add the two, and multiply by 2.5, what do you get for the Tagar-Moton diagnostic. 0.0111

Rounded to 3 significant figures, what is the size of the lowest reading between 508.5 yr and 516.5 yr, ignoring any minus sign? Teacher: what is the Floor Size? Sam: 438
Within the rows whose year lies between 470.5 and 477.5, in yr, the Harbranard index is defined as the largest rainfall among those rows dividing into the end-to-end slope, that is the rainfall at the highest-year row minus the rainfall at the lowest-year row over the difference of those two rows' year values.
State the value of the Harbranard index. -0.011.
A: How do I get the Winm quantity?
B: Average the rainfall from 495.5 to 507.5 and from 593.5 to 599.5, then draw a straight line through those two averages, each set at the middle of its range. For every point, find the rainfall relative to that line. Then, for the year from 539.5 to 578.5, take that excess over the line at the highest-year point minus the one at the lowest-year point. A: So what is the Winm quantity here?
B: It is 70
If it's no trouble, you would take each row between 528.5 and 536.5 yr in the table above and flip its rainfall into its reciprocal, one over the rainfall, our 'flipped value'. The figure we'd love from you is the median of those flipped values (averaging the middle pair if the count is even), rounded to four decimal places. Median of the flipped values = 0.0024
